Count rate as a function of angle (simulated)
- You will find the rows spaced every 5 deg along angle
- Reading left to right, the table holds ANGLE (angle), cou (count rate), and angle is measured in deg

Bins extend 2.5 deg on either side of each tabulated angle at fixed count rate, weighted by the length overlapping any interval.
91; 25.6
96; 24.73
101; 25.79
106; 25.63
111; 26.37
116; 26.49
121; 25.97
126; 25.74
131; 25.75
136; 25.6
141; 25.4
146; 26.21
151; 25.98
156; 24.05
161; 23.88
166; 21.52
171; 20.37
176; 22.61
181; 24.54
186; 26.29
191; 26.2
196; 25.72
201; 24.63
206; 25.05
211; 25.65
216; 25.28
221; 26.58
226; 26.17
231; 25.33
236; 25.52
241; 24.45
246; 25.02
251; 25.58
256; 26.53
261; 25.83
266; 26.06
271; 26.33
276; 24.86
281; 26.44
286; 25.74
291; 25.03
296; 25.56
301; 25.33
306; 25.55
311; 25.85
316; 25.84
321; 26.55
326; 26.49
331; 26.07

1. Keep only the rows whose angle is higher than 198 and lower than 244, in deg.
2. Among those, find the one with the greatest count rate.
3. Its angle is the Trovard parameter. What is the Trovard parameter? 221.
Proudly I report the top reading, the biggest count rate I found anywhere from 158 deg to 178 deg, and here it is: 23.88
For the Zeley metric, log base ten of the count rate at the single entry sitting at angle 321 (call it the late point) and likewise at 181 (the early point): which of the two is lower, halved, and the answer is 0.695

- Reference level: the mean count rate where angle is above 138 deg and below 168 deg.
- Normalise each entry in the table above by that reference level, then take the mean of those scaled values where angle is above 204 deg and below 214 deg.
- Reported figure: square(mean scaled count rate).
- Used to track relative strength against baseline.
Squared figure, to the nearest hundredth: 1.07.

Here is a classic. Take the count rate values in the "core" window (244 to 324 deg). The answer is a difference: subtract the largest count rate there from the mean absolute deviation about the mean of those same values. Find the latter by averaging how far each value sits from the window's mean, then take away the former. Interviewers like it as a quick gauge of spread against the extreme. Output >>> -26.1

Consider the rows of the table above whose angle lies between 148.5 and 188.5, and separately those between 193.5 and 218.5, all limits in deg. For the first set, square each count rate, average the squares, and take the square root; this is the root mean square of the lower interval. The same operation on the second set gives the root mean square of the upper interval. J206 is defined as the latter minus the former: 1.5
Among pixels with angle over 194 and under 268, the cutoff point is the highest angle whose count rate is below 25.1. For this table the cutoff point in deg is 246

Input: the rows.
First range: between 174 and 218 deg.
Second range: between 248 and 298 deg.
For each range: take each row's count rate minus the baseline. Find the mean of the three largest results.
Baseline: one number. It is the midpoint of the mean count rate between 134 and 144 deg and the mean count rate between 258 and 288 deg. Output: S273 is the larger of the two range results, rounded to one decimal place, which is 0.7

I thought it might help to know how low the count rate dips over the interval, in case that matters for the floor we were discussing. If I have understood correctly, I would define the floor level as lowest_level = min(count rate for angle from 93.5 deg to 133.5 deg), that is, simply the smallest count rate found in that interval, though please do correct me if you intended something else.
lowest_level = 24.73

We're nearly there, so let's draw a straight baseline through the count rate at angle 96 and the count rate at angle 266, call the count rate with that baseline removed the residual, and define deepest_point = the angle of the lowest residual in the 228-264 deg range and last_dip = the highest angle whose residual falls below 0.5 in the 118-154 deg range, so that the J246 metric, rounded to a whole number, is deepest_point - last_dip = 100 deg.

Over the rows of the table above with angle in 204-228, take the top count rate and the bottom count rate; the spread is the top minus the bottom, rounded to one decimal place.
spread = 1.5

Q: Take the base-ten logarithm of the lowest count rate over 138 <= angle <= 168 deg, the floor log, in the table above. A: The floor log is 1.33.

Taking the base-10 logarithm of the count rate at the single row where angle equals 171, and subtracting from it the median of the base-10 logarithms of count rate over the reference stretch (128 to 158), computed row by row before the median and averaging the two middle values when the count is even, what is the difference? -0.101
